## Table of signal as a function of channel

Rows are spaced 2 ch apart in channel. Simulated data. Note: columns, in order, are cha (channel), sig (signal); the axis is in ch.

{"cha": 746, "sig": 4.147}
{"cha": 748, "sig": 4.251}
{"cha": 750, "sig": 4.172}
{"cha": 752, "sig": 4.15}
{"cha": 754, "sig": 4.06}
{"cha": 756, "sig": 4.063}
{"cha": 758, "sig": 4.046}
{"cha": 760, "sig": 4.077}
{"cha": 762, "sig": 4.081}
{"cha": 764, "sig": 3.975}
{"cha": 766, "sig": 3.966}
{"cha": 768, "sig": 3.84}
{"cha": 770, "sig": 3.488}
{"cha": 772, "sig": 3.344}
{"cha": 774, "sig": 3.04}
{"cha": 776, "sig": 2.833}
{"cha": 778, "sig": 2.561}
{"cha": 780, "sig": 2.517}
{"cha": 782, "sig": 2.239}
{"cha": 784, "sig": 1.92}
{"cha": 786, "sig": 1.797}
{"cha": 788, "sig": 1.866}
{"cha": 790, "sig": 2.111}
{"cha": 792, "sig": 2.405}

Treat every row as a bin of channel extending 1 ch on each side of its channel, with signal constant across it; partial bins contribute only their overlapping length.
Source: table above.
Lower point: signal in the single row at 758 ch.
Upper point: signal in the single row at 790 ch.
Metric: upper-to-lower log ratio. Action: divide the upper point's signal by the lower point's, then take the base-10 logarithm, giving -0.28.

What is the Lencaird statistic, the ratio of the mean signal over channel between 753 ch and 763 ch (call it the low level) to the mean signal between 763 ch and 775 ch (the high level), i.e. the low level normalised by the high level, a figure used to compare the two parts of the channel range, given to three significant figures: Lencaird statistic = 1.13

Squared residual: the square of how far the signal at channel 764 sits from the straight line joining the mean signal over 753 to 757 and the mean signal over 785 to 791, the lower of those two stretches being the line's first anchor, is 0.25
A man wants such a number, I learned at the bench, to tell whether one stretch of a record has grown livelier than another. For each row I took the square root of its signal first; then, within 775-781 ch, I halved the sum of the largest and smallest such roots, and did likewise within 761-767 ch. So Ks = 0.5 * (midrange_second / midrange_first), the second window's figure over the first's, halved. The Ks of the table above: 0.613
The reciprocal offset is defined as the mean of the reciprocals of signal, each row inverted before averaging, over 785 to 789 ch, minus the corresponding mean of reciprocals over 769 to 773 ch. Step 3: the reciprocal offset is 0.25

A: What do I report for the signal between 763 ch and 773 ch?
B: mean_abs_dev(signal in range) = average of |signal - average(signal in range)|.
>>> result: 0.25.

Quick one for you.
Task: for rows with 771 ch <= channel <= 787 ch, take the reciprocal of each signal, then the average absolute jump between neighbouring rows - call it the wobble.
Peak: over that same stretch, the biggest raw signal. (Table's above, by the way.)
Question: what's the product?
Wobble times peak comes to 0.12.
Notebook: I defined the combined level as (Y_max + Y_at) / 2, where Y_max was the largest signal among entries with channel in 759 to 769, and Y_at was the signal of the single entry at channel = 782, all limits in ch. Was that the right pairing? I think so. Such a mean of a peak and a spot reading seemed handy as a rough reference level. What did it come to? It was 3.16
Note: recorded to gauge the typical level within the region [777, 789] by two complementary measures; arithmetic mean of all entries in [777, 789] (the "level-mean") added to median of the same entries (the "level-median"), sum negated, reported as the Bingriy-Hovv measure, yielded -4.23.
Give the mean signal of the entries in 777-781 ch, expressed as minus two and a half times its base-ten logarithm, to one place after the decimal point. -1.0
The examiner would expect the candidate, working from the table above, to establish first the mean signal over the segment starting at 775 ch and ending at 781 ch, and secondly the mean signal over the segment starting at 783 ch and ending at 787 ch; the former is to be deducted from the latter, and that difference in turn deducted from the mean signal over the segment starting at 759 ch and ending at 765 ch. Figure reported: 4.82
